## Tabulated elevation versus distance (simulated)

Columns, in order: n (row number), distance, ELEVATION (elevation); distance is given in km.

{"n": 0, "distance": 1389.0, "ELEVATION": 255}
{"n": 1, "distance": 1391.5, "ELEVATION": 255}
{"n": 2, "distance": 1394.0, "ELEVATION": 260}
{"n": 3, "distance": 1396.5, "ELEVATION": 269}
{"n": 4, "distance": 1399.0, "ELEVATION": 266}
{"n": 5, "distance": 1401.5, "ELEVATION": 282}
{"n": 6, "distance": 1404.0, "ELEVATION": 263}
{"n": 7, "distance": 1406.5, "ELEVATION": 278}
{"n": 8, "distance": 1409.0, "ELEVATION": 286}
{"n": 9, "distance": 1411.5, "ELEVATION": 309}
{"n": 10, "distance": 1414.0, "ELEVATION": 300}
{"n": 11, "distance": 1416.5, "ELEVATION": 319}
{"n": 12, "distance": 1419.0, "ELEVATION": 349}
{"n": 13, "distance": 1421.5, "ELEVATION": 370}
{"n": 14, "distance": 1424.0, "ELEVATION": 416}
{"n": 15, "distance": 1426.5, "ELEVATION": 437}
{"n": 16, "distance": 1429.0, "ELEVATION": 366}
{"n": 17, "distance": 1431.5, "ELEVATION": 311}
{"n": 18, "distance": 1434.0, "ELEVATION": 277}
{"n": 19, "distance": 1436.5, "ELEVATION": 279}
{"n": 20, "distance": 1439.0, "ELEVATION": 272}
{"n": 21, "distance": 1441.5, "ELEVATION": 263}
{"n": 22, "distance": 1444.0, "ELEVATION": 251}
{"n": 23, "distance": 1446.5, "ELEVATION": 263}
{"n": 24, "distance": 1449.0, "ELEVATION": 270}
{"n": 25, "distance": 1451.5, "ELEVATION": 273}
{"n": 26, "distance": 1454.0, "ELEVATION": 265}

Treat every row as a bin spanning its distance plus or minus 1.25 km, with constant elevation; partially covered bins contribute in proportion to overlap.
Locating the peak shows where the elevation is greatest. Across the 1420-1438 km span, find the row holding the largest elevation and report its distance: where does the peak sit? 1426.5 km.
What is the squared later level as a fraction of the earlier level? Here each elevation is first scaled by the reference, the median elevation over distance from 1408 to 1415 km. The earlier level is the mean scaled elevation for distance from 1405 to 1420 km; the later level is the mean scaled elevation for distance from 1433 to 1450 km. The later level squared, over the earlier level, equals 0.78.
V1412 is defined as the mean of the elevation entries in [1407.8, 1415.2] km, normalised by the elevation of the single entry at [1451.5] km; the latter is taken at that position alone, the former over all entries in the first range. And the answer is 1.1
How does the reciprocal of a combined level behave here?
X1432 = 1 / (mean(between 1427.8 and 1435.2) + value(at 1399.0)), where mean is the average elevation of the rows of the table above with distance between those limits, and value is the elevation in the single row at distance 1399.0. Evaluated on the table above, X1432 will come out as 0.0017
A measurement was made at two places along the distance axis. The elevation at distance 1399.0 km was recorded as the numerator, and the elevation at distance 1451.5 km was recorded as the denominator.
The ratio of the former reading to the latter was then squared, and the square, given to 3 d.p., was 0.949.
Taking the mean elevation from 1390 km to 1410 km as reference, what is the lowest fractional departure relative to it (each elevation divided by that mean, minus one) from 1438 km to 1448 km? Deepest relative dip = -0.07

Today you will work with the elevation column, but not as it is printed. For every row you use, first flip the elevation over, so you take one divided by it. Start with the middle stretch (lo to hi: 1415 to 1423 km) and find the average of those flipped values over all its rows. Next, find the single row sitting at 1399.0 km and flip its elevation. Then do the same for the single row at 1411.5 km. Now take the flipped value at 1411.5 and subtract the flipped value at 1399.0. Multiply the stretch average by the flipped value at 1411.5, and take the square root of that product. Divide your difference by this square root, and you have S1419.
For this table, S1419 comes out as -0.17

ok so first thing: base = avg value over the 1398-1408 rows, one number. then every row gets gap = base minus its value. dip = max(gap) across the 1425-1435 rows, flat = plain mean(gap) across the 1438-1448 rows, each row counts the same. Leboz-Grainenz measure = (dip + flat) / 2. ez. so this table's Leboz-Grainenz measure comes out 3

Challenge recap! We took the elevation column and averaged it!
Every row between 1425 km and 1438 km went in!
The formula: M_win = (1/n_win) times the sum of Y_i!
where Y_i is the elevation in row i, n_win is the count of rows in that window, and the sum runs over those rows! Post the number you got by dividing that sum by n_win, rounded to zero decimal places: 334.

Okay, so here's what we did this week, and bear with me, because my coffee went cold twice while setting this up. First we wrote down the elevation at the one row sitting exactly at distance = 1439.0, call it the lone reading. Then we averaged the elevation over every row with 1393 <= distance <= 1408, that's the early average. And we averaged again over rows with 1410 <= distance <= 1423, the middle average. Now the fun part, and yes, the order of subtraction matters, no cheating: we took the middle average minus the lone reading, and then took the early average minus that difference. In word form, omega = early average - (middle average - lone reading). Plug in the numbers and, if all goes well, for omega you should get 212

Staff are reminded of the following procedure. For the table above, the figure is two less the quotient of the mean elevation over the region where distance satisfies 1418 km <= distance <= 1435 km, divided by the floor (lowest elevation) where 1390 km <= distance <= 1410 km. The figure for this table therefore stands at 0.58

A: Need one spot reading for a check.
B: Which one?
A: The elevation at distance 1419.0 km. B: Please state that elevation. 349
